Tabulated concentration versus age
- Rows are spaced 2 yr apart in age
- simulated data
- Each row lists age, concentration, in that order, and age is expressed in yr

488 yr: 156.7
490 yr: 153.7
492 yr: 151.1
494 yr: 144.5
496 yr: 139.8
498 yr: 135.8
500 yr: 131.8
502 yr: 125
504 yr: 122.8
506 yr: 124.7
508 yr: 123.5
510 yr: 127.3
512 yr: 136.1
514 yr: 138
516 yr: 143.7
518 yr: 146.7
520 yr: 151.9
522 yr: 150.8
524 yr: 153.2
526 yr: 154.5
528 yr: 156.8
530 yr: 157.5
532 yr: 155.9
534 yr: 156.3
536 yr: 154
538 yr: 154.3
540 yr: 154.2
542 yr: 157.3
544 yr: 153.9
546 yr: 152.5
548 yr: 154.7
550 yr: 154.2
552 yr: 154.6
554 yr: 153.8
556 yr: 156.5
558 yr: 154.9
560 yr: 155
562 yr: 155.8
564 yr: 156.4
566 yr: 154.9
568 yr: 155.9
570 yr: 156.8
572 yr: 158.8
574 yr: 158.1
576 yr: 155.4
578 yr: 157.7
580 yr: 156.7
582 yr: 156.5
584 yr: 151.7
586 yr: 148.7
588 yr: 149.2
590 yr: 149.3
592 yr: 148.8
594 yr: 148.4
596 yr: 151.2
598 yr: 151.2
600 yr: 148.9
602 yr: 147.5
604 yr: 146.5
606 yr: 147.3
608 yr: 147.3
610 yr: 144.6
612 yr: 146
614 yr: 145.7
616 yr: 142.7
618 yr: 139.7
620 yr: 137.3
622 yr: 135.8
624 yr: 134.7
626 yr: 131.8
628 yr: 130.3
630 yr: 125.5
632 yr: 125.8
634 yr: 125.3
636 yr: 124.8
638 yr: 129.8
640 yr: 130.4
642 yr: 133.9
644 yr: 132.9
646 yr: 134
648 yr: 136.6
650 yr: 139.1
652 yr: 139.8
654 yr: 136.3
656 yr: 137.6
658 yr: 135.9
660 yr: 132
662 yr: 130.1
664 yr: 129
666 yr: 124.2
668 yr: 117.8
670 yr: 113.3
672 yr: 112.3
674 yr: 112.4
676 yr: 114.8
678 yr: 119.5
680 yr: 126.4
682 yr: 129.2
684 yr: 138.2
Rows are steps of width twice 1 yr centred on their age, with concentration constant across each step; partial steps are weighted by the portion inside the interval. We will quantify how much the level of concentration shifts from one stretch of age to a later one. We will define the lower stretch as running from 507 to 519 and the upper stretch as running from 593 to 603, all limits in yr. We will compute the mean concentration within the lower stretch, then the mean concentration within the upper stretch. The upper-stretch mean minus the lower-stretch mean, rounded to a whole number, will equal 14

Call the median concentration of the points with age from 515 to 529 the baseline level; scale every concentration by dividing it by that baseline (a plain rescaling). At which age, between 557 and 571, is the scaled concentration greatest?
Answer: 570 yr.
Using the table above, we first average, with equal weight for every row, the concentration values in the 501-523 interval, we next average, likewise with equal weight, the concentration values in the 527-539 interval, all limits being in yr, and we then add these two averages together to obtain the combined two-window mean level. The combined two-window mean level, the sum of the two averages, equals 291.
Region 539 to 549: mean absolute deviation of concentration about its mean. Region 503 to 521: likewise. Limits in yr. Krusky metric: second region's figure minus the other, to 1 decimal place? 8.1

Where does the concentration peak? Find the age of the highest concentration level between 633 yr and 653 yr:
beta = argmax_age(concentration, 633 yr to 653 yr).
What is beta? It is 652 yr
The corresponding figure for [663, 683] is 682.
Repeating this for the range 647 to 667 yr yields 652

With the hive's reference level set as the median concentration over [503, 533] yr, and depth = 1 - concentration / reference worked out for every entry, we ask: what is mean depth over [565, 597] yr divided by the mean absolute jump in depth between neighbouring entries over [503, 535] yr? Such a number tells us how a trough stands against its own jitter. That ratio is -2.5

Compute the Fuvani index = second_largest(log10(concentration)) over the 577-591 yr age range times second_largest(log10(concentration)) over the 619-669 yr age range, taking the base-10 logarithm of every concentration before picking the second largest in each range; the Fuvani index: 4.70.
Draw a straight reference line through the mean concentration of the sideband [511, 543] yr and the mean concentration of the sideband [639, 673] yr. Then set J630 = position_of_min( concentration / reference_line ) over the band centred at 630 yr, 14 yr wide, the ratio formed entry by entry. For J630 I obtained 630 yr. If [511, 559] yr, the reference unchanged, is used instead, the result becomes 512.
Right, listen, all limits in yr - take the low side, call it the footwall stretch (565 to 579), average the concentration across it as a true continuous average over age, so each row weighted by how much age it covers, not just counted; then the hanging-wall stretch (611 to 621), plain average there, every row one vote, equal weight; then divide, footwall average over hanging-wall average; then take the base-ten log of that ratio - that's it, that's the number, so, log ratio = 0.042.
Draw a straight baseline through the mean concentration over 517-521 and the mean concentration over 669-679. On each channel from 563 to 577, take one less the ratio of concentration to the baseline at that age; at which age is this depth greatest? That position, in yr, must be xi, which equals 566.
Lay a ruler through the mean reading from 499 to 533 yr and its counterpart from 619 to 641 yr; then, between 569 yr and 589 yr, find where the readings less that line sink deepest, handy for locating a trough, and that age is 586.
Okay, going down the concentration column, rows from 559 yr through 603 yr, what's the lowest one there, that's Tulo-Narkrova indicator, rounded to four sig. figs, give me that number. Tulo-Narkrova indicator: 147.5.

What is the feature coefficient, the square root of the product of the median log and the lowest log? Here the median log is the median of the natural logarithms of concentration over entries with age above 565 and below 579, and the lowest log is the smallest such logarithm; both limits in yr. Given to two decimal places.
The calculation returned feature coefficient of 5.05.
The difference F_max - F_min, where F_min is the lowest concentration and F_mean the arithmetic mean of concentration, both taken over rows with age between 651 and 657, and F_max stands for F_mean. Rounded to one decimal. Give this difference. 1.6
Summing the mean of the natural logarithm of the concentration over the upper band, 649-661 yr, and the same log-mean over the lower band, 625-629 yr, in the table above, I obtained 9.8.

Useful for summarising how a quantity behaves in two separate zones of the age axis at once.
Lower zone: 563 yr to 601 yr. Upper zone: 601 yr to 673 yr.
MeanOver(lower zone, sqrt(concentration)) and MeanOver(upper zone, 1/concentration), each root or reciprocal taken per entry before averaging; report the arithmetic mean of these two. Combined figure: 6.20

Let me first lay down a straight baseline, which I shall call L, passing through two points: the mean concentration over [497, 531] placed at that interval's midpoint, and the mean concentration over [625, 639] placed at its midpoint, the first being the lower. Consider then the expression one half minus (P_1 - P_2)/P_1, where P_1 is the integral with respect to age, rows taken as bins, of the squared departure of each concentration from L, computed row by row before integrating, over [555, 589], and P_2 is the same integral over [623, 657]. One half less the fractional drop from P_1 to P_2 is -0.37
